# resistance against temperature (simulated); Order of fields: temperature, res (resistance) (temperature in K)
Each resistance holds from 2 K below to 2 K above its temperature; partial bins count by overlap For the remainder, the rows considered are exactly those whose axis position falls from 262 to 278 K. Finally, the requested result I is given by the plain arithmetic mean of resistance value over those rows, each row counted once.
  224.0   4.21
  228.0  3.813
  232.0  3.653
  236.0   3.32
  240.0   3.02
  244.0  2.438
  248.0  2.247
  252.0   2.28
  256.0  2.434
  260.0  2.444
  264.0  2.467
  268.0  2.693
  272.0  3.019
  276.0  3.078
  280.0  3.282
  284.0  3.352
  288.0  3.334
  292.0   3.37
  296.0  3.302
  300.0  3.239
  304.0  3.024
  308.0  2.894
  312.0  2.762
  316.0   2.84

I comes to 2.81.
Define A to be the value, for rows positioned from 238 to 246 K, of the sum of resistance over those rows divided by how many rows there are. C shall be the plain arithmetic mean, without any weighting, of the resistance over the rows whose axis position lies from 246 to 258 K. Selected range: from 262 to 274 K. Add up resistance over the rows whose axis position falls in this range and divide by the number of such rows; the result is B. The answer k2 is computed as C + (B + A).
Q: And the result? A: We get 7.8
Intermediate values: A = 2.73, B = 2.7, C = 2.32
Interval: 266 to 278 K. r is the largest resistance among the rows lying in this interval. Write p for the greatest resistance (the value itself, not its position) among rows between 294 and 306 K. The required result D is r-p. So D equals -0.2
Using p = 3.302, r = 3.078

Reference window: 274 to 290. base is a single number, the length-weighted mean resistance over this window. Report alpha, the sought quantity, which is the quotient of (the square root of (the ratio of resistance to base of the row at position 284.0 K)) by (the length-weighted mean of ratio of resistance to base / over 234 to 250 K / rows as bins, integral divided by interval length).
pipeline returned 1.2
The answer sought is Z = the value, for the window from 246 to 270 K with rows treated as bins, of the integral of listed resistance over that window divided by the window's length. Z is 2.4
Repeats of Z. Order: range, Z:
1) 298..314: 3.0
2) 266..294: 3.2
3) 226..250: 3.1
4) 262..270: 2.6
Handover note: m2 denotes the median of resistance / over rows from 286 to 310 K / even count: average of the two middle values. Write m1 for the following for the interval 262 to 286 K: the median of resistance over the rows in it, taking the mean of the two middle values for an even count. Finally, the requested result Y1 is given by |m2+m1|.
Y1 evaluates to 6.32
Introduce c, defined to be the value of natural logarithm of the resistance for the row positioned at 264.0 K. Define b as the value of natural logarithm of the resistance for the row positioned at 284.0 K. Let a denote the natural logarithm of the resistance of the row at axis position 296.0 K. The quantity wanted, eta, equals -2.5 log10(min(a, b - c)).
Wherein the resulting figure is 1.3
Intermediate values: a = 1.19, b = 1.21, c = 0.90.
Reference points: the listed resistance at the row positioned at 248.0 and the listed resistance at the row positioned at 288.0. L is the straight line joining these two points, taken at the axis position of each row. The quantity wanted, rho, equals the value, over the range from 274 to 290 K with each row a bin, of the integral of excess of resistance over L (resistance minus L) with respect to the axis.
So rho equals 1.4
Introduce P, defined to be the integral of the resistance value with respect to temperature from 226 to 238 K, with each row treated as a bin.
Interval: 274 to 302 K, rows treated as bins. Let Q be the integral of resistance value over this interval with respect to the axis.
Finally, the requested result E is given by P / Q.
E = 0.5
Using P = 43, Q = 92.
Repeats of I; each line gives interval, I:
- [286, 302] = 3.31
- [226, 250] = 3.08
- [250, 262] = 2.39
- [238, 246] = 2.73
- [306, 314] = 2.83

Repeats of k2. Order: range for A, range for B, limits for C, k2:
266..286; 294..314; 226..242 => 9.6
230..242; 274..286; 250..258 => 8.9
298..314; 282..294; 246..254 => 8.6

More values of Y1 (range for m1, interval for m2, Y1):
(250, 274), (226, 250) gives 5.63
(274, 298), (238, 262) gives 5.75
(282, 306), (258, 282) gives 6.17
